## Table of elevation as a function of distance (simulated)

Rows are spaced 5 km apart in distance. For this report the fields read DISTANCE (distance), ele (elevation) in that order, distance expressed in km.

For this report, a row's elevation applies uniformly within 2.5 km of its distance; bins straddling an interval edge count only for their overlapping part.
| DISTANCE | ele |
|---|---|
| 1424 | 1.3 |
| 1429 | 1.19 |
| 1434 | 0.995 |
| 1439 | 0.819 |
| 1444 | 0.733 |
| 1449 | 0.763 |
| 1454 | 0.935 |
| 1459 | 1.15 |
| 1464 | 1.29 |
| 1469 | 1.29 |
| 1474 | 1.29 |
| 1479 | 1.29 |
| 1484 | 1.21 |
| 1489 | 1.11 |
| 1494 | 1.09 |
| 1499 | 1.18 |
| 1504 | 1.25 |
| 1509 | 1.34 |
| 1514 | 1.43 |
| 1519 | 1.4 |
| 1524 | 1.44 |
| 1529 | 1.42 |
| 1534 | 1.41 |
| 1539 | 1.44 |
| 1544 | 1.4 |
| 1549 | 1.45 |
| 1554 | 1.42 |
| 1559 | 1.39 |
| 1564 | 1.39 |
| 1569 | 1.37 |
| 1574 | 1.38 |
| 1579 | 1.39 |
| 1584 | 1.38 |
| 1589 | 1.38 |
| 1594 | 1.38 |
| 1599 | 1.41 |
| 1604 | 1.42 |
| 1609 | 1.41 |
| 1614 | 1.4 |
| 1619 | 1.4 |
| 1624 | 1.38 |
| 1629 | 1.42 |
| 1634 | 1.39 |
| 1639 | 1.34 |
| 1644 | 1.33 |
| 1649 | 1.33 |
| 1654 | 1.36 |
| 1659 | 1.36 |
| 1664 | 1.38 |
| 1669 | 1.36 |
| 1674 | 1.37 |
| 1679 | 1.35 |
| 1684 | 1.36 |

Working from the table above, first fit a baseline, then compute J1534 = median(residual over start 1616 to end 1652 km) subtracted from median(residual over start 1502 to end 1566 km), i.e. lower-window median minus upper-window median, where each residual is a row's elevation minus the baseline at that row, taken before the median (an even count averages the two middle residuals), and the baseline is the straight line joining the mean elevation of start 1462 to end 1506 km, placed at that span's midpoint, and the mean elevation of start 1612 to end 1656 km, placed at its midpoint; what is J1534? 0.12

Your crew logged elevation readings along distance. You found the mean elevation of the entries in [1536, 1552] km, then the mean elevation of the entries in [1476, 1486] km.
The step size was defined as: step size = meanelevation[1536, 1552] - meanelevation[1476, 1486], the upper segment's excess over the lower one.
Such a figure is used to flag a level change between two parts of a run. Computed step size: 0.18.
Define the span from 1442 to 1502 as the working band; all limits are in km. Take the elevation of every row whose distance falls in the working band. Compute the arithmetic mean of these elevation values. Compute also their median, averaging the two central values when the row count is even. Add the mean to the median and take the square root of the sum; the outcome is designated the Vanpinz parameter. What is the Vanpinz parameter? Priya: 1.51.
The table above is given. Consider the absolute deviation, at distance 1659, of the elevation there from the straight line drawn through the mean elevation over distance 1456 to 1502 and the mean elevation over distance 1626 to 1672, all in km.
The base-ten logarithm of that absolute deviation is -1.9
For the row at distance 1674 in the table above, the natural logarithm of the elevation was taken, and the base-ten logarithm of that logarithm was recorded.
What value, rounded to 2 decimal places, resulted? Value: -0.50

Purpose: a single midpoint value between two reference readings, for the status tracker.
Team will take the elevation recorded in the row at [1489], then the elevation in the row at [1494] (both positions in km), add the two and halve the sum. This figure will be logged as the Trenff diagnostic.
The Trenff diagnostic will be 1.10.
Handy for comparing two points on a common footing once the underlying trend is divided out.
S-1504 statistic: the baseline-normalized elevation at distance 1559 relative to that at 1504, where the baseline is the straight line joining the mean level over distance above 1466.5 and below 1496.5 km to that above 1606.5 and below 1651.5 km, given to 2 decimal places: 1.06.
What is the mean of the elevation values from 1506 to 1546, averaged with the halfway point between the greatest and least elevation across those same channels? 1.40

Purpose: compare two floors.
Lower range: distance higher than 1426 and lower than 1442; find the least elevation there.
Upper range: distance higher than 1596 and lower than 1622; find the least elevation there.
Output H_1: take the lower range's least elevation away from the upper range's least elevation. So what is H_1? 0.58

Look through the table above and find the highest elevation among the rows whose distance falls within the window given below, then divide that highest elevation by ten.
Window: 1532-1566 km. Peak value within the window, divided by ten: 0.145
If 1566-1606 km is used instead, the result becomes 0.142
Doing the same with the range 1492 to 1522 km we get 0.143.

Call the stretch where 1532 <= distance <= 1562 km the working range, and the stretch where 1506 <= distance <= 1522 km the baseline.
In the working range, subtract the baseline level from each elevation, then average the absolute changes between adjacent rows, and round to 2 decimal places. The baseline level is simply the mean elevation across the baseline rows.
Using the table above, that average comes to 0.04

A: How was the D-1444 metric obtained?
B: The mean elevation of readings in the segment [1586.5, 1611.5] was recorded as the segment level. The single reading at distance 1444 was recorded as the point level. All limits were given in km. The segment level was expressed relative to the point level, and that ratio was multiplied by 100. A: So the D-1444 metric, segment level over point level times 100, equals 191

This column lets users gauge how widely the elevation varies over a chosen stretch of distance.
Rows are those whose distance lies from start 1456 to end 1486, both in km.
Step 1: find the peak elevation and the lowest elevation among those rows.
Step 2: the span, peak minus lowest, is 0.14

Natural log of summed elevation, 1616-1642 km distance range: 1.94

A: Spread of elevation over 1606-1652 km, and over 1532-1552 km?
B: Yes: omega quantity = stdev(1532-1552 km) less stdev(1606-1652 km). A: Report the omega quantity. -0.01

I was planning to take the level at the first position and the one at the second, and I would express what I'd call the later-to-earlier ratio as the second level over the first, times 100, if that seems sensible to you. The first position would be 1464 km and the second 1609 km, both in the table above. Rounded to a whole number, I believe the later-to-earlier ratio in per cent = 109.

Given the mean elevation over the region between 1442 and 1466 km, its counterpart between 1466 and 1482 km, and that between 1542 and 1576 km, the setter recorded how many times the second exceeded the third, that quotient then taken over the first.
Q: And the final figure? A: 0.95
